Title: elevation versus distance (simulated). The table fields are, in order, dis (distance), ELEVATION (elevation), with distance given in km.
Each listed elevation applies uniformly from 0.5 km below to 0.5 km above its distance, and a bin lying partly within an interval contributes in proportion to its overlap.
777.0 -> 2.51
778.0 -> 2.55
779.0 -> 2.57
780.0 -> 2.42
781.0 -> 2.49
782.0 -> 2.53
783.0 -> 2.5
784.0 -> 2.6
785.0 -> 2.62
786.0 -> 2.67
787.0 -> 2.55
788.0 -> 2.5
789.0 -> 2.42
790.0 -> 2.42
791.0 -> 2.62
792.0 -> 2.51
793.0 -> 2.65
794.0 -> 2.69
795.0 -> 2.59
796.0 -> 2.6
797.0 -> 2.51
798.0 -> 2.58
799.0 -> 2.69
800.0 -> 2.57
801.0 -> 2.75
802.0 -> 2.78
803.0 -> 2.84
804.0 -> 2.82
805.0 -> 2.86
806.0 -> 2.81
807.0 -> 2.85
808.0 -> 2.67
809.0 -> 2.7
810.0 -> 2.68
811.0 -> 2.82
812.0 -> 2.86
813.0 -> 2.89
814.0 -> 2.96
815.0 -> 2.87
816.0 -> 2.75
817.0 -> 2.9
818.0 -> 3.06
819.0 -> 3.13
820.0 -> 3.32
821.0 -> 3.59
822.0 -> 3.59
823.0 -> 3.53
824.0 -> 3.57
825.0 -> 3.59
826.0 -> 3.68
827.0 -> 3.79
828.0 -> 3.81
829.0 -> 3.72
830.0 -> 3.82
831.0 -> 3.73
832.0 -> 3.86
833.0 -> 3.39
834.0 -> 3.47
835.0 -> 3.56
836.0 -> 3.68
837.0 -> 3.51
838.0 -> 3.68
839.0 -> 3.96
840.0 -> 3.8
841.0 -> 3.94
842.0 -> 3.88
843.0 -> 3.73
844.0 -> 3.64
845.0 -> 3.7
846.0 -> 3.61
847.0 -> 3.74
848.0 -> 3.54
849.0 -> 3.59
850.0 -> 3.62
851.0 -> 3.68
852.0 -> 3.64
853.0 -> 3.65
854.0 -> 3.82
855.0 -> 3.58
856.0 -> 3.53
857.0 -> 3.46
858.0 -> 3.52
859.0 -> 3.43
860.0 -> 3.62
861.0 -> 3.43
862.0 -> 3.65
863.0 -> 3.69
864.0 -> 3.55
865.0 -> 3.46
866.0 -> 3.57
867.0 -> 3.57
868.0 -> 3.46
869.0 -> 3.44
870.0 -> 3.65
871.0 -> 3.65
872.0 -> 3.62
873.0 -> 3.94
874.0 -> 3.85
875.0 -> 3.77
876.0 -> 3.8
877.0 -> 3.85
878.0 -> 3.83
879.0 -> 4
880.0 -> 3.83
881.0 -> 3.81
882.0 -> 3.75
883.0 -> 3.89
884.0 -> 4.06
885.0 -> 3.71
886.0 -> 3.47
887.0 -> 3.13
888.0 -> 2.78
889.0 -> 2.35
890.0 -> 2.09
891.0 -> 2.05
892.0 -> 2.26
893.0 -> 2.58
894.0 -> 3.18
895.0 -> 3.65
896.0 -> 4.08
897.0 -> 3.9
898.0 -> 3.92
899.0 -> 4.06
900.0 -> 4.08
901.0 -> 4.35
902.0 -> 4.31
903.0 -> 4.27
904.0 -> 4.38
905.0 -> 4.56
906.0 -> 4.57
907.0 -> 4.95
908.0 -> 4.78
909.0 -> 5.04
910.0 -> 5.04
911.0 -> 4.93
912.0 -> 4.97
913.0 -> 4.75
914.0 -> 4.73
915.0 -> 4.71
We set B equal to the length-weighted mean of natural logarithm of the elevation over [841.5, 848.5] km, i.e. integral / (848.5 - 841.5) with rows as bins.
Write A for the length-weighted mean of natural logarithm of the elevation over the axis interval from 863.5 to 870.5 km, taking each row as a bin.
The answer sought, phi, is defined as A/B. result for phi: 0.97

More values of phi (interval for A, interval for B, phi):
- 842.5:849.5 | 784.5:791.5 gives 1.39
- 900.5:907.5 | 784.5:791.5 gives 1.61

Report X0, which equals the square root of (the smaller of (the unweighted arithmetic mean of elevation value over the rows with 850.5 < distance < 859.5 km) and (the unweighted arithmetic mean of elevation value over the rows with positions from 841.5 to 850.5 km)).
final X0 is 1.89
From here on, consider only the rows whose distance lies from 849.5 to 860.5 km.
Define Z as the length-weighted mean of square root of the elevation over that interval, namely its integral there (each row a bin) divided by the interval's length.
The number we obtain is 1.90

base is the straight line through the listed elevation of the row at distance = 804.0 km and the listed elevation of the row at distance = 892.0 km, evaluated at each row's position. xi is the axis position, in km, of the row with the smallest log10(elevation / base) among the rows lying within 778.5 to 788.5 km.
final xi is 780.0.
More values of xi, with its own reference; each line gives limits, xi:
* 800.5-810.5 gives 808.0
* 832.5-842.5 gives 833.0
